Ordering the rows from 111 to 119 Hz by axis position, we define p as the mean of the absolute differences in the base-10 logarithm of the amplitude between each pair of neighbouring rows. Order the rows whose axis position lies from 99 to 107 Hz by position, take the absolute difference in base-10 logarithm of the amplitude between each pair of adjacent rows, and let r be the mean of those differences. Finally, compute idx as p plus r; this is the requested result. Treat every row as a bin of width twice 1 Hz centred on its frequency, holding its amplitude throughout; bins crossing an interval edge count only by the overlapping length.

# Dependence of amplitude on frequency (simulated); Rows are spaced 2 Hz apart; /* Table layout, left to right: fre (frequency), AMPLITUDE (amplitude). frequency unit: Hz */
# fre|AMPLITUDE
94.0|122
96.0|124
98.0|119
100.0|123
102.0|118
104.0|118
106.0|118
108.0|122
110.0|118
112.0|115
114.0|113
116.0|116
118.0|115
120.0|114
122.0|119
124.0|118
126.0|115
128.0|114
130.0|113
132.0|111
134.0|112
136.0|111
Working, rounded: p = 0.008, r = 0.0060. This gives 0.0136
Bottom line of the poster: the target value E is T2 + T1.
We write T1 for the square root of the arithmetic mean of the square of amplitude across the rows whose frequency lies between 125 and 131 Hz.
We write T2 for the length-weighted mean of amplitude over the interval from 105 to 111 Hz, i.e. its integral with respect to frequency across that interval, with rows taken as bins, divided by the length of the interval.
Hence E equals 233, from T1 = 114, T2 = 119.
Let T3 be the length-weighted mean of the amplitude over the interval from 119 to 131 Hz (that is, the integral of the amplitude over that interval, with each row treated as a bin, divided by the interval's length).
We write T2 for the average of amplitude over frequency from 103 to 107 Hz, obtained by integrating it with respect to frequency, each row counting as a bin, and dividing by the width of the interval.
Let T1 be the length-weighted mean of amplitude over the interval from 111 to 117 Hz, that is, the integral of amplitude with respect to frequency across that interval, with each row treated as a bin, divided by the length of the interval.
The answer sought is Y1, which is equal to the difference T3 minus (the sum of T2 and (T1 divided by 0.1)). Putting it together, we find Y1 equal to -1149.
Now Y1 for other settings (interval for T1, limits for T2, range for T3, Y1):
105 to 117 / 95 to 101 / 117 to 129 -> -1176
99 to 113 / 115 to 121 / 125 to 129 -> -1189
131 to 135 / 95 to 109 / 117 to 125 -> -1119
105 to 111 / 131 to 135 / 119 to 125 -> -1188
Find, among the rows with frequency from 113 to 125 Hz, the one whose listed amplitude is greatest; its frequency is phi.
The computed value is 122.0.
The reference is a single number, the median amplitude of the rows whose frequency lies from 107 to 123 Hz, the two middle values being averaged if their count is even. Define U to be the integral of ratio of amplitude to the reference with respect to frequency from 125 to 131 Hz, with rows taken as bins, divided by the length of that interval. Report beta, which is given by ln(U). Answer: -0.01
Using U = 0.99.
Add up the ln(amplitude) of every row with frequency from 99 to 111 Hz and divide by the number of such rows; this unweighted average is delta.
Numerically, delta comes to 4.783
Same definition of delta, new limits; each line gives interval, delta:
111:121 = 4.741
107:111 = 4.787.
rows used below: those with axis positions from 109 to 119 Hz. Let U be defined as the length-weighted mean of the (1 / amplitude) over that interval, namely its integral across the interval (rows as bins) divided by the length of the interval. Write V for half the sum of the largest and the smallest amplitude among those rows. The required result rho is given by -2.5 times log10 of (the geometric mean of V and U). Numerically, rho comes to -0.0006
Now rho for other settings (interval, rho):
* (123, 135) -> -0.0034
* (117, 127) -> -0.0016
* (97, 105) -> -0.0047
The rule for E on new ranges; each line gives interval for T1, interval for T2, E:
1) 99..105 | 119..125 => 237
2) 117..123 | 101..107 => 234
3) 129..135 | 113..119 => 227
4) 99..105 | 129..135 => 232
